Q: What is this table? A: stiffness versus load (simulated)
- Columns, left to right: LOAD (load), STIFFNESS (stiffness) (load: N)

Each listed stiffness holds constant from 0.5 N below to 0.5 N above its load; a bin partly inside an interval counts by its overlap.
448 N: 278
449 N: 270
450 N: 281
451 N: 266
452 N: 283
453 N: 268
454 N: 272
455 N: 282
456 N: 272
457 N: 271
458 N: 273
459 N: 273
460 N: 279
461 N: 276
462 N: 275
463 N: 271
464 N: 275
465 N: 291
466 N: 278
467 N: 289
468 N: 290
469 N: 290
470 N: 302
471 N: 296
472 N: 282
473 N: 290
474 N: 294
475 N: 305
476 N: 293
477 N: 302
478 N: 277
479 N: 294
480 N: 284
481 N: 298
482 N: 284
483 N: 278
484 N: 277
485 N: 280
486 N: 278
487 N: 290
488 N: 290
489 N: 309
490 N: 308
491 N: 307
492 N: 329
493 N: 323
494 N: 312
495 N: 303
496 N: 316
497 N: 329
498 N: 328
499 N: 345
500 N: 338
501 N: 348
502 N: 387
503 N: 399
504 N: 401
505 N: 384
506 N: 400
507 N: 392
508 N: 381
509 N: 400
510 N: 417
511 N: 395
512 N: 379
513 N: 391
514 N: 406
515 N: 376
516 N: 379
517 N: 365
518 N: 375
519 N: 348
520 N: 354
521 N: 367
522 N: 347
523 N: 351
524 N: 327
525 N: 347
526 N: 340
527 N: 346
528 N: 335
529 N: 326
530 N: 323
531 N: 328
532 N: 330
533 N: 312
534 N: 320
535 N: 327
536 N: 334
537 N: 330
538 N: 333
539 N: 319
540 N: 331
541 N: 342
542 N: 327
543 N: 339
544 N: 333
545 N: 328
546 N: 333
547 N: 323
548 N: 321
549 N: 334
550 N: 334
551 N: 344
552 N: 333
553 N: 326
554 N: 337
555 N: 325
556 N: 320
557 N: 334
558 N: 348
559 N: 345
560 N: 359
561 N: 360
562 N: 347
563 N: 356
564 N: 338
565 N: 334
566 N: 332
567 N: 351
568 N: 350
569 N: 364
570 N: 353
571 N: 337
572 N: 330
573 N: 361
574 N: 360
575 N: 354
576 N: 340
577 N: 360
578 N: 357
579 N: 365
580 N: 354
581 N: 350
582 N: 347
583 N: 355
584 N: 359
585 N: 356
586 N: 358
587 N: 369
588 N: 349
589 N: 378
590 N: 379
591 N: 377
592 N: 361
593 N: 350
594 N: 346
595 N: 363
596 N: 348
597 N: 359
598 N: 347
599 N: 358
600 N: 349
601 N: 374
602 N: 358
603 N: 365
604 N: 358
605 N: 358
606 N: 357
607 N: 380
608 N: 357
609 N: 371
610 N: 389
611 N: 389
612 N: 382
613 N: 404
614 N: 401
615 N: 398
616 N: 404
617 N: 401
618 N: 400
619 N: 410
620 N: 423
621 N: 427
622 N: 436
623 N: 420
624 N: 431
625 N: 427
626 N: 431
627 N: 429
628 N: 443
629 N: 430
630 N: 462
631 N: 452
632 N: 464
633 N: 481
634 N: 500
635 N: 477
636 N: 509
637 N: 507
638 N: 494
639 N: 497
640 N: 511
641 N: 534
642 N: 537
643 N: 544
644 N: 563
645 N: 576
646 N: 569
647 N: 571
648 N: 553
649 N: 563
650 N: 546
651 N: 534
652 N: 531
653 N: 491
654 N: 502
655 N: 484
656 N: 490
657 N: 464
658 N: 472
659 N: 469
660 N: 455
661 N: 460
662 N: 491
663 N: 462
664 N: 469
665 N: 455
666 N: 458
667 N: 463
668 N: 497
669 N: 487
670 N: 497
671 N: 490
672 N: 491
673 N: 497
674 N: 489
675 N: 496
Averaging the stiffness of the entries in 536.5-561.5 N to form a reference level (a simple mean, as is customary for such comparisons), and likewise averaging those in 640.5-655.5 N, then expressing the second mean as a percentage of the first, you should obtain 161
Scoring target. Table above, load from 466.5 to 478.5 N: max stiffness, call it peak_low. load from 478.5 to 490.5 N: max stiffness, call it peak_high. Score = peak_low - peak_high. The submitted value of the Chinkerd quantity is -4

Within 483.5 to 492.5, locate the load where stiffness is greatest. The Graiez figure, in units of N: 492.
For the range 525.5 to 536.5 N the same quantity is 527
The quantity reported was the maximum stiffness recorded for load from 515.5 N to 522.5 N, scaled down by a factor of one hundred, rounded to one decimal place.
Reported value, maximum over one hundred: 3.8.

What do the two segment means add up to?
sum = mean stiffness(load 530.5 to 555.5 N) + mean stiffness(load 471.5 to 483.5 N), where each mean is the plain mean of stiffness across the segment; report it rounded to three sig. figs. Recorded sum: 620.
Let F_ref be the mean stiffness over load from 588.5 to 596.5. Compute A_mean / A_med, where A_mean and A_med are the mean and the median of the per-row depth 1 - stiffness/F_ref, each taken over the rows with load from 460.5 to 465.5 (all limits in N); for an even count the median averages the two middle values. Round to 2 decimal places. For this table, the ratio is 0.97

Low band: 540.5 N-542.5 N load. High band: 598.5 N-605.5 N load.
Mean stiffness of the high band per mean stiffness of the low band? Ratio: 1.08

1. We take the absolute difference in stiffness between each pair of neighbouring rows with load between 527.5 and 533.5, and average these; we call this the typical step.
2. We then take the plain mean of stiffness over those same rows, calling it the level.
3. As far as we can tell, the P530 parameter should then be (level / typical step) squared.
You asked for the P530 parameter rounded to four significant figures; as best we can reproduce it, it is 1937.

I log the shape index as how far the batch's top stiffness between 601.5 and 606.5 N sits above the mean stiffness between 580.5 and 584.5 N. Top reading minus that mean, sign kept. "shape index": 12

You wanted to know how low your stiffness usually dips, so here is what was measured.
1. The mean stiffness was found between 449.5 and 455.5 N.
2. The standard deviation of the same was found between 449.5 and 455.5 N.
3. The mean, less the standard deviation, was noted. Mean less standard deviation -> 268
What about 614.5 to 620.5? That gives 397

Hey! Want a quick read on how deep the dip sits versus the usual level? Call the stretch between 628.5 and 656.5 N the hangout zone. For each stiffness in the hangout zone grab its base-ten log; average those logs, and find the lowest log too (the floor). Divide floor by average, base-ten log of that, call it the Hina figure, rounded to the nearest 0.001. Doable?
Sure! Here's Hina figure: -0.012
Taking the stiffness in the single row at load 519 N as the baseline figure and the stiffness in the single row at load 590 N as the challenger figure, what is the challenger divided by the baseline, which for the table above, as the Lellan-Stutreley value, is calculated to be 1.09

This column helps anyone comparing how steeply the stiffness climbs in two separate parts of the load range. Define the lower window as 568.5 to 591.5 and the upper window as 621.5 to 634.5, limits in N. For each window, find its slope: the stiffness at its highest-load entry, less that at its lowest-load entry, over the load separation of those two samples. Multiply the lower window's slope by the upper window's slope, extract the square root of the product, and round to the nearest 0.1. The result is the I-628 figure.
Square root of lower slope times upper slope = 1.8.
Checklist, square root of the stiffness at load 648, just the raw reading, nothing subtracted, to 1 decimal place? 23.5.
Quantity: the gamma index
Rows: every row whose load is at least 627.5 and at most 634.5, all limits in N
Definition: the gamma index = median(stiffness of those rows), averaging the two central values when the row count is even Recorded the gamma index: 462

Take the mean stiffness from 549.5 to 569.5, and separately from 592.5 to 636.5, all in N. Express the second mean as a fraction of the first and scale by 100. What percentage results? 118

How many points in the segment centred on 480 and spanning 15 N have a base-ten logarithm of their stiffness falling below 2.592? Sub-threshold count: 15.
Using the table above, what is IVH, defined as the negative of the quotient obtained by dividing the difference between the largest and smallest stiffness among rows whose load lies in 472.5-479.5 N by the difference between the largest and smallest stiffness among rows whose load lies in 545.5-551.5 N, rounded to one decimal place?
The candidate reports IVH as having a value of -1.2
